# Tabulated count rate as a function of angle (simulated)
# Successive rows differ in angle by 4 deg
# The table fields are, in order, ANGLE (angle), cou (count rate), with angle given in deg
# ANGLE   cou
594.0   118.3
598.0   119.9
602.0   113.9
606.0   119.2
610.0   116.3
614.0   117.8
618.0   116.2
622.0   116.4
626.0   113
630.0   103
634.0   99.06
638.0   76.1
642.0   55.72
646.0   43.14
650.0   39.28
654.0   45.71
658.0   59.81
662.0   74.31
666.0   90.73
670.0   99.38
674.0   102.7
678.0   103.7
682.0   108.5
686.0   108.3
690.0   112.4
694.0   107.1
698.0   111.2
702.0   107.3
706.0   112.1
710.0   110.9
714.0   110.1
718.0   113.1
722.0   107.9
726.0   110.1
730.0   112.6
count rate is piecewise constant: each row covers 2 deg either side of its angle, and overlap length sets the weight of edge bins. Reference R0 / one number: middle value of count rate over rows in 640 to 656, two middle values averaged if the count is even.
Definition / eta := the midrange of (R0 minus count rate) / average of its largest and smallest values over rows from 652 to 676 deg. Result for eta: -30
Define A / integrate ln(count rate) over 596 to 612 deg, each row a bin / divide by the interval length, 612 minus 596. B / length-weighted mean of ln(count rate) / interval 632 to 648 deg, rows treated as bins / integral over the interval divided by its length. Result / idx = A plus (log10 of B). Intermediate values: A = 4.76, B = 4.18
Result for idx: 5.39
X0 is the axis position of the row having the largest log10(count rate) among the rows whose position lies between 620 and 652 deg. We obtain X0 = 622.0 deg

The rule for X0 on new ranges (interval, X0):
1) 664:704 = 690.0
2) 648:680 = 678.0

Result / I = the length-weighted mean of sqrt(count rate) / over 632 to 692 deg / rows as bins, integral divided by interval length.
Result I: 8.9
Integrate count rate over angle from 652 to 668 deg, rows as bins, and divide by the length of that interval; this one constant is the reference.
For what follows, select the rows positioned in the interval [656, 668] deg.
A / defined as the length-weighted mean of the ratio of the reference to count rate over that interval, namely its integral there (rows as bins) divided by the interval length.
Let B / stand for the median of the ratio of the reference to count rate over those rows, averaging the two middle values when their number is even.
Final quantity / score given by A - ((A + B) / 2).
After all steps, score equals 0.009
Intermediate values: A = 0.929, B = 0.91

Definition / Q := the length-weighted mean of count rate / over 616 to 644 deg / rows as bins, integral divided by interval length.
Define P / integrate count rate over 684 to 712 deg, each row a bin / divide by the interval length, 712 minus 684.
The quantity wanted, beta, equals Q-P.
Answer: -13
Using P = 110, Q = 97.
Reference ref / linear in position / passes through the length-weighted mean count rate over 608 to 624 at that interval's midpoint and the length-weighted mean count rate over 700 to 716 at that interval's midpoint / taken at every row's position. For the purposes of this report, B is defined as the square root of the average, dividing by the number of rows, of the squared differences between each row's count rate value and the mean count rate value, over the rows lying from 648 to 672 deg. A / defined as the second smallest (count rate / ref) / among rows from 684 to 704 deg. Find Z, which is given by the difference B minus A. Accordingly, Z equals 21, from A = 0.97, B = 22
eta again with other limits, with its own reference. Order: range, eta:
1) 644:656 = 2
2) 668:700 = -61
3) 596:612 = -72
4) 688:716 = -65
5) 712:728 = -66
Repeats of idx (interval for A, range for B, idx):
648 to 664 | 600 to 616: 4.65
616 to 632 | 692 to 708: 5.39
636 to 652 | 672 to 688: 4.62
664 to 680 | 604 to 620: 5.27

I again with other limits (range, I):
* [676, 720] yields 10.5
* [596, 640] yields 10.5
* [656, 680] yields 9.4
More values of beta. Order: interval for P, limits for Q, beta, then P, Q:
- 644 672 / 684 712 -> 45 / 65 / 110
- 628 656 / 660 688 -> 32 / 66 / 98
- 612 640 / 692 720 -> 4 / 106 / 110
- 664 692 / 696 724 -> 7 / 104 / 110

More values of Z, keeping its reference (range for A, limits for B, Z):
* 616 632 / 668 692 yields 3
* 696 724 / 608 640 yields 12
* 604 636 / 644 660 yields 7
